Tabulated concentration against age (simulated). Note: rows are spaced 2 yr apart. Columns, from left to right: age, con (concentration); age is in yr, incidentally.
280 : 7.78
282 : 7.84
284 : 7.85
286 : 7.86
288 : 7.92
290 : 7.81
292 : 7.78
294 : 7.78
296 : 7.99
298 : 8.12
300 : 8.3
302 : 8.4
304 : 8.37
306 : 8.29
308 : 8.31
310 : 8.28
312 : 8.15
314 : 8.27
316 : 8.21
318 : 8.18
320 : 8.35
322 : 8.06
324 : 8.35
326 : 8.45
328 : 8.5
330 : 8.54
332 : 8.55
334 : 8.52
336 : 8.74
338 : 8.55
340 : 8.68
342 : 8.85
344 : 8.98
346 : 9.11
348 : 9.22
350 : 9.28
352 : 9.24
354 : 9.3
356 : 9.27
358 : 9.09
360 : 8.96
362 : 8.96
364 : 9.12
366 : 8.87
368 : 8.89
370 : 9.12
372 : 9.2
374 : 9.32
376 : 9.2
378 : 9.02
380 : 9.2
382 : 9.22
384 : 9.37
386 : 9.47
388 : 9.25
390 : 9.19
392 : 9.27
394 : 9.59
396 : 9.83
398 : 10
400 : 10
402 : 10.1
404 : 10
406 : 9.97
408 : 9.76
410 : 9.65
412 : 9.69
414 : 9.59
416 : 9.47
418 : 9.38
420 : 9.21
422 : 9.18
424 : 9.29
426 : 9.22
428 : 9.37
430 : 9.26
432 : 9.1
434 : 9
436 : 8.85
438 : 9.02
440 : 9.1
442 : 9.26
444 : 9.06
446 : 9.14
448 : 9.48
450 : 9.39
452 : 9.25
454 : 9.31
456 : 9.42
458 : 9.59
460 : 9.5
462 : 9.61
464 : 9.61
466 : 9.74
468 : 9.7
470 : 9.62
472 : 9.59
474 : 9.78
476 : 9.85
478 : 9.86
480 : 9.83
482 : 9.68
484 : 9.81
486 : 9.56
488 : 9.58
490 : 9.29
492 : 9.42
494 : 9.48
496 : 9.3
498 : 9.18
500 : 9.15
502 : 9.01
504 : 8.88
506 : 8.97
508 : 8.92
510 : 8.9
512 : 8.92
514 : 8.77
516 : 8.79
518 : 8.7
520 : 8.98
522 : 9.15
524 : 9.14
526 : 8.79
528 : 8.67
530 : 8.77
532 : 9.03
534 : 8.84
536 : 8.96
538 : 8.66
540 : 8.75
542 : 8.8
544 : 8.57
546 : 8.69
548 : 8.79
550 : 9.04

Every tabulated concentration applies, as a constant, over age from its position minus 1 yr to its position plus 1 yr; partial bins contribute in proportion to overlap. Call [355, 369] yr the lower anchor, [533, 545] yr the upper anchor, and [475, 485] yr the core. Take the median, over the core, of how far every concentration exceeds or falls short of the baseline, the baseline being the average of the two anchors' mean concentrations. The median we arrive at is 0.9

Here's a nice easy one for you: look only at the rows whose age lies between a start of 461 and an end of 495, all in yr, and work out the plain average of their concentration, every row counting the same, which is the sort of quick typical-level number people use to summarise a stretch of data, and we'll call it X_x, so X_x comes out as 9.65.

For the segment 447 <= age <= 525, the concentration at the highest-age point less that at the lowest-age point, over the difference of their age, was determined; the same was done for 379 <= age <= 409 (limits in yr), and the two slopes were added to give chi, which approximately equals 0.016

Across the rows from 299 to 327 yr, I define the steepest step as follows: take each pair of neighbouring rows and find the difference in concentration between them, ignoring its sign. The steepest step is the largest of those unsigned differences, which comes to 0.29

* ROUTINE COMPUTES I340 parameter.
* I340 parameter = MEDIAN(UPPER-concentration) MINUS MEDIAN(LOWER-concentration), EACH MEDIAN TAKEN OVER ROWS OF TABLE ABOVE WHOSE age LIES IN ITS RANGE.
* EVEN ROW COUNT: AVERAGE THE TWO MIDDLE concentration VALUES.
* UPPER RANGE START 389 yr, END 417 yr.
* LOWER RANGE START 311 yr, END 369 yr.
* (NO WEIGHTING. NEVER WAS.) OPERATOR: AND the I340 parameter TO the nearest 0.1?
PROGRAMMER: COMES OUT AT 1.0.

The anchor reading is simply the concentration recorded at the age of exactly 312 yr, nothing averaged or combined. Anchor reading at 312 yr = 8.15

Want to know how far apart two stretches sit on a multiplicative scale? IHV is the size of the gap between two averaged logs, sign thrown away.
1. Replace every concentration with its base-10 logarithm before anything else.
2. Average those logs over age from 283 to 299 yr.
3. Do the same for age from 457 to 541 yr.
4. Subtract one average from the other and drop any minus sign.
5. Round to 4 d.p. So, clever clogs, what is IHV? 0.0686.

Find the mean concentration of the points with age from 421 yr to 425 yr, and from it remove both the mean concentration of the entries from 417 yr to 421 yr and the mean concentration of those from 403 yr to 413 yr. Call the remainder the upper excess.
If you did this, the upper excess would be -9.9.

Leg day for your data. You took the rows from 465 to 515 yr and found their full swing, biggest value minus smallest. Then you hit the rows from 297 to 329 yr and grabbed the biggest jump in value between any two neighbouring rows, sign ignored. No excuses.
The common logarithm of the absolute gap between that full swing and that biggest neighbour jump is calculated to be -0.10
